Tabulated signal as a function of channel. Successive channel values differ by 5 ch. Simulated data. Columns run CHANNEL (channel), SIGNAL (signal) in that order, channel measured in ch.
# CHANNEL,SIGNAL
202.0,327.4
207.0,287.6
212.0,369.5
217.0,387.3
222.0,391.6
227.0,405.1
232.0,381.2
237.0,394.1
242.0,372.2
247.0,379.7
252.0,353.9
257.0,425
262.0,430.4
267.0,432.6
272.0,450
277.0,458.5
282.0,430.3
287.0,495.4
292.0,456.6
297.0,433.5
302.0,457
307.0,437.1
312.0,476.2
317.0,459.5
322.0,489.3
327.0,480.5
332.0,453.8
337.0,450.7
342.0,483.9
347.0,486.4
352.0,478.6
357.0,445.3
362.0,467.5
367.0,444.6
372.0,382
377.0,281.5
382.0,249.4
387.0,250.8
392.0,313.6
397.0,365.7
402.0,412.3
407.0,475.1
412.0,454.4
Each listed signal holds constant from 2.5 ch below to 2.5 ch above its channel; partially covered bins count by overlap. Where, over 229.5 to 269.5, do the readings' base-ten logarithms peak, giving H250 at 267.0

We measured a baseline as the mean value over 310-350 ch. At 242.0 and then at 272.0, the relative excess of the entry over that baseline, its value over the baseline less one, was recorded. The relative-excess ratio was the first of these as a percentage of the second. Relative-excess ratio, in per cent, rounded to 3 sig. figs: 445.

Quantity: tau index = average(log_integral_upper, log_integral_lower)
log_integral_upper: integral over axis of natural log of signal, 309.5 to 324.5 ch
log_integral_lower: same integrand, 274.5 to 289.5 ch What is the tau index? 92.2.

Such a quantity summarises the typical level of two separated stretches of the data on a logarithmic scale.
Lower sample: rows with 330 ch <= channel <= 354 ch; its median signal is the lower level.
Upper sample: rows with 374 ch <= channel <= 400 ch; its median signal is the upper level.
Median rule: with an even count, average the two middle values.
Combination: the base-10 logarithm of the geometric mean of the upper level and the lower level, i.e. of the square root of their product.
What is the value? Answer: 2.56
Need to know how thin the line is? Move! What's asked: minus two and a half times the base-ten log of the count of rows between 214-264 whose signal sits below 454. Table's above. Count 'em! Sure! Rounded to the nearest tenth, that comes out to -2.5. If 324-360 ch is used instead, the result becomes -1.2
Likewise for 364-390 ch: -1.7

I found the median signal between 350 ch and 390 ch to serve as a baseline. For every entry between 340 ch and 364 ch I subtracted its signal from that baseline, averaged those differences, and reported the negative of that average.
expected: 59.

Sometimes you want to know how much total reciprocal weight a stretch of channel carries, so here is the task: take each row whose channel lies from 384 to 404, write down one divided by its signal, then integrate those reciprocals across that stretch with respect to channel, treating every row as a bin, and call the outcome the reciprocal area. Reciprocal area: 0.062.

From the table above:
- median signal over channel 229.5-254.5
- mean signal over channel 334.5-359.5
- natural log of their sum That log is 6.74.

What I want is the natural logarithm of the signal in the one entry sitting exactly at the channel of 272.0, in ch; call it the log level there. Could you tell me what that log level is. 6.11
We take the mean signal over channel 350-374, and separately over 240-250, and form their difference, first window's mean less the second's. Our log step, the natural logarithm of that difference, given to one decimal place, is 4.2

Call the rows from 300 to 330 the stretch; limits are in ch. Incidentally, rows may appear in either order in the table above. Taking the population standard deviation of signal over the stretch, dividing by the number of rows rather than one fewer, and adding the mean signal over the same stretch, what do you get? 484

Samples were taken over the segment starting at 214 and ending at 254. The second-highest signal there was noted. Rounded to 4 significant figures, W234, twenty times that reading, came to 7882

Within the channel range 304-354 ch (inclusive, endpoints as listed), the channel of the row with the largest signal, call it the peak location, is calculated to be 322.0 ch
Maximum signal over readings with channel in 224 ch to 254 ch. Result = 405.1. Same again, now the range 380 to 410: 475.1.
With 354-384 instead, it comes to 467.5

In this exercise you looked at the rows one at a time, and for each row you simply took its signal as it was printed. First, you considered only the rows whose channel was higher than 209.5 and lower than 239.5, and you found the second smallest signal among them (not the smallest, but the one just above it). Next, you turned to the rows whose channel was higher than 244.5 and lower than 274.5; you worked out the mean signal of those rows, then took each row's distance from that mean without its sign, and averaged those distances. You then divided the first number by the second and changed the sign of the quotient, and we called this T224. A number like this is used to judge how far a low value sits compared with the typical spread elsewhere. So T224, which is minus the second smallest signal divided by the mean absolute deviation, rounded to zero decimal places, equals -13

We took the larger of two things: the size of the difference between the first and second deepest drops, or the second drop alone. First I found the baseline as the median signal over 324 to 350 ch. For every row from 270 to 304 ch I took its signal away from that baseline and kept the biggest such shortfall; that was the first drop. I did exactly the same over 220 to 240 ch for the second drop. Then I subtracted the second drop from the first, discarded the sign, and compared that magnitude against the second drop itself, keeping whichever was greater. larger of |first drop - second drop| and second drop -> 99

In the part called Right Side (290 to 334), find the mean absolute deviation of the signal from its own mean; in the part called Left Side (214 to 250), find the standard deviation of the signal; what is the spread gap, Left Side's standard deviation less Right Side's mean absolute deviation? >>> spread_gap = -4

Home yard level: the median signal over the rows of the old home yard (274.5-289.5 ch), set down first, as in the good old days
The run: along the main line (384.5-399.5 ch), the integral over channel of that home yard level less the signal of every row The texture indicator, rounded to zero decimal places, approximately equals 2227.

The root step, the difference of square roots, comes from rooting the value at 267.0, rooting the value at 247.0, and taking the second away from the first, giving 1.3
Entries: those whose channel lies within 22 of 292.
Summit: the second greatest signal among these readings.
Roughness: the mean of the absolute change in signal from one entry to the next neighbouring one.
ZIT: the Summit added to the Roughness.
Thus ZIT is 507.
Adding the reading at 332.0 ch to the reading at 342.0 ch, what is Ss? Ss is 938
